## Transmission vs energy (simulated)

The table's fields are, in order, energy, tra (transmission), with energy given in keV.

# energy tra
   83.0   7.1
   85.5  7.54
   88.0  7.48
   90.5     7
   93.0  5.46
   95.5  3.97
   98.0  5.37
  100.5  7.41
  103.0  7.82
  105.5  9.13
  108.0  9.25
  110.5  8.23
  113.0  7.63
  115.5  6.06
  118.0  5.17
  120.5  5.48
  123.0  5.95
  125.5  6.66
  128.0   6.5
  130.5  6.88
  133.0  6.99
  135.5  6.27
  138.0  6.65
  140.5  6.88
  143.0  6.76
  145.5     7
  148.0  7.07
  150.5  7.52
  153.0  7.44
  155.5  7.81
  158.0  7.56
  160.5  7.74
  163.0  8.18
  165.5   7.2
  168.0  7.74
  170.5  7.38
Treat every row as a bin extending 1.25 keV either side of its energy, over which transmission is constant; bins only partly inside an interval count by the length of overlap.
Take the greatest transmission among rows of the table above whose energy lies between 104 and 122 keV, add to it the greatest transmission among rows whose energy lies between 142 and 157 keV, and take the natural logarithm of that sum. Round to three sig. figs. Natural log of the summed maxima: 2.84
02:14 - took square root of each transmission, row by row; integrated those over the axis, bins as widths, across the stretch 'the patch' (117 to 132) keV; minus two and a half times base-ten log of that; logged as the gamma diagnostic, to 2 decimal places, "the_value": -3.92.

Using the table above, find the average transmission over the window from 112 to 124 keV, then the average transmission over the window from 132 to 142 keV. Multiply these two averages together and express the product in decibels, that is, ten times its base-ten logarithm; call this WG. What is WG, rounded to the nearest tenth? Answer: 16.1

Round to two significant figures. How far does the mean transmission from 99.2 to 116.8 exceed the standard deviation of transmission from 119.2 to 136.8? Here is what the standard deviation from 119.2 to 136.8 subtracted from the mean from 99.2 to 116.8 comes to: 7.4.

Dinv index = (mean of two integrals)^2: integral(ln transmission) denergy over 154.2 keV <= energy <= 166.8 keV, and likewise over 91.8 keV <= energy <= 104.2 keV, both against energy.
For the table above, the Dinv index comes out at 565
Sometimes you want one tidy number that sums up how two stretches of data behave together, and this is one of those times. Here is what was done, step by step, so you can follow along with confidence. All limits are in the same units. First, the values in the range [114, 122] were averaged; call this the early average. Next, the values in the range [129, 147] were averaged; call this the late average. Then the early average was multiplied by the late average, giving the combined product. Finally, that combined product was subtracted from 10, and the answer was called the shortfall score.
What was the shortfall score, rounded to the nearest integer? -28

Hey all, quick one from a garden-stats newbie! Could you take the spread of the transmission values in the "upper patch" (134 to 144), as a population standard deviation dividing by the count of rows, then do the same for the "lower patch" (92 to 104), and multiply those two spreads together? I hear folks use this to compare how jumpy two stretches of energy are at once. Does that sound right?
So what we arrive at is 0.3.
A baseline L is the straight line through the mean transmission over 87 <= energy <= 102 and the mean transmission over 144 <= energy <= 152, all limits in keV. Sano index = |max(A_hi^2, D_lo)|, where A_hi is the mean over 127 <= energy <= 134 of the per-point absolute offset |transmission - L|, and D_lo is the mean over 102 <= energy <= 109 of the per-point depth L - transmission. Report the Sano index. 0.02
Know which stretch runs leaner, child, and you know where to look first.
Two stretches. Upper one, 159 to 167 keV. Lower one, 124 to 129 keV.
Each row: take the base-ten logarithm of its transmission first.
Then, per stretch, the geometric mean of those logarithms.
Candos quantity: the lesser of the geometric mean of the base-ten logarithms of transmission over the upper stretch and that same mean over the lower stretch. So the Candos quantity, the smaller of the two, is 0.818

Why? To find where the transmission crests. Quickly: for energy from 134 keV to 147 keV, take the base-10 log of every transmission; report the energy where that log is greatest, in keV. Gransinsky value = 145.5 keV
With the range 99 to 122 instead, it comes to 108.0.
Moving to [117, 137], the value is 133.0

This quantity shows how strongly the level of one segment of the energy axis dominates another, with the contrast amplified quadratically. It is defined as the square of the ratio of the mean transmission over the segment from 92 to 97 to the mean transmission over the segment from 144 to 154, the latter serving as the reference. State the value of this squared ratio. 0.4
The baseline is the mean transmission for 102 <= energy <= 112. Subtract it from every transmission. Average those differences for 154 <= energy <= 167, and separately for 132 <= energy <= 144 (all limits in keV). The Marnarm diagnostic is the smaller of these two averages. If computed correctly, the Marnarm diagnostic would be -1.90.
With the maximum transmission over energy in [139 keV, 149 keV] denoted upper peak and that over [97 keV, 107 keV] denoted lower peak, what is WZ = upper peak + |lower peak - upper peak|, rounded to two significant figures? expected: 9.1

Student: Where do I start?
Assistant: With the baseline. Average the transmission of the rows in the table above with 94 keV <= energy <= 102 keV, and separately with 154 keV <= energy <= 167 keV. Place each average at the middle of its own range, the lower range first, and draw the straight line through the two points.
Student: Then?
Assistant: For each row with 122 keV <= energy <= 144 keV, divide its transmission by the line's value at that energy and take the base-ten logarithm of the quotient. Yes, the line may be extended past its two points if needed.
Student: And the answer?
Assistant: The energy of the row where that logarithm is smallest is 135.5 keV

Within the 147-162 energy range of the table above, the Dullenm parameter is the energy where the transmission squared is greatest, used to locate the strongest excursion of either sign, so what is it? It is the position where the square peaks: 155.5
